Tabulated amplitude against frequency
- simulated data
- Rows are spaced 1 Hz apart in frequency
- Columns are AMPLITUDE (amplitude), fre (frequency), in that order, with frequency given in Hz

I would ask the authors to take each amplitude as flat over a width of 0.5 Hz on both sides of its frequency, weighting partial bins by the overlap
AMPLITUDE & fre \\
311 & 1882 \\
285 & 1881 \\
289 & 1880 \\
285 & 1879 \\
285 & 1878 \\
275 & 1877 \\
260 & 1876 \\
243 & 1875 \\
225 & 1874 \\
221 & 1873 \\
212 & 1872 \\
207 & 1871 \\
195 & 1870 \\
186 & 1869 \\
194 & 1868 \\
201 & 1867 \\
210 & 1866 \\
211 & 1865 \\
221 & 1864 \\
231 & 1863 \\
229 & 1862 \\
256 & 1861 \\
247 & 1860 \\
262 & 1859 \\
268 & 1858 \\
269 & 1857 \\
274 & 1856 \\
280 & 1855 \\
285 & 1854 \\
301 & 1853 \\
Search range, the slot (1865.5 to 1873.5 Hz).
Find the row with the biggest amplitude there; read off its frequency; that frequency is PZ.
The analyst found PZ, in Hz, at 1873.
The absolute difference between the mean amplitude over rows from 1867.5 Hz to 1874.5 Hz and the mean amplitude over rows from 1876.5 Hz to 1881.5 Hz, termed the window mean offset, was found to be 78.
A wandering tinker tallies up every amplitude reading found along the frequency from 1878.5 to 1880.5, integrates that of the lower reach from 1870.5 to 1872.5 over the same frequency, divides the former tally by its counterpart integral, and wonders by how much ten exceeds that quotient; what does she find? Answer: 8.63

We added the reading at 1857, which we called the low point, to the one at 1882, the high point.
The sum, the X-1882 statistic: 580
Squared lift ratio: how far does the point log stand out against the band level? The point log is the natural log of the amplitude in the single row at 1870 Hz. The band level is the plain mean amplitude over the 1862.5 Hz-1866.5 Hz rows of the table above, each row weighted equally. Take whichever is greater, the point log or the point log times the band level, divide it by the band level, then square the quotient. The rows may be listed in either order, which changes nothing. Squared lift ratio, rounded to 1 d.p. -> 27.8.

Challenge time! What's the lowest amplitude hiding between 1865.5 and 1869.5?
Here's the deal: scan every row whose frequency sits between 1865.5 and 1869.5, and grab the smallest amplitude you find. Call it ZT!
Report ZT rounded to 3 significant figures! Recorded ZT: 186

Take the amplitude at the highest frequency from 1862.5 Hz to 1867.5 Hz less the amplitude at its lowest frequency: -30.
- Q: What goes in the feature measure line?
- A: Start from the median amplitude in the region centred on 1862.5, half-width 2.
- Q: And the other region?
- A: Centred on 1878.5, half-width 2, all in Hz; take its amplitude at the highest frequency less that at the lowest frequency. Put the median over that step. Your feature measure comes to 16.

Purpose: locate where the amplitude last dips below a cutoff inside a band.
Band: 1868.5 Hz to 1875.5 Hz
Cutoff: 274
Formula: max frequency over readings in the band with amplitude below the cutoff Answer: 1875 Hz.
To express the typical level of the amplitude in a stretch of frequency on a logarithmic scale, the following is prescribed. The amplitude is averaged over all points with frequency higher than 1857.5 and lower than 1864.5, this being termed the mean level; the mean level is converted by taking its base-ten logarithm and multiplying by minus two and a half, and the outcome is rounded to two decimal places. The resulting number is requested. -5.97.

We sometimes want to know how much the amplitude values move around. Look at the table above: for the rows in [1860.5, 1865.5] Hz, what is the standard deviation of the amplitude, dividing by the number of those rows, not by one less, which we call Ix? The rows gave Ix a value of 15.0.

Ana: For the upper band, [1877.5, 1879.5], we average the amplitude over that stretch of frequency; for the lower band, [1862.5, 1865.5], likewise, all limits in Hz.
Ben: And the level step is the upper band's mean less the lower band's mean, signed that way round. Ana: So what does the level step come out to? 64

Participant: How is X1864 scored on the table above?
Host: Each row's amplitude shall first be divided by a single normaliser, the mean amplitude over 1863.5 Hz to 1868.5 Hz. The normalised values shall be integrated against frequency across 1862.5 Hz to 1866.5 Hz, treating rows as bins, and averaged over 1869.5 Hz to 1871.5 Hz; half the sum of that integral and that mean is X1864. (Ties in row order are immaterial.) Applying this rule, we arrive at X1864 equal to 2.6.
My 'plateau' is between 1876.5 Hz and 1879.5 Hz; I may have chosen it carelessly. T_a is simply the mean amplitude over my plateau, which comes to 282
